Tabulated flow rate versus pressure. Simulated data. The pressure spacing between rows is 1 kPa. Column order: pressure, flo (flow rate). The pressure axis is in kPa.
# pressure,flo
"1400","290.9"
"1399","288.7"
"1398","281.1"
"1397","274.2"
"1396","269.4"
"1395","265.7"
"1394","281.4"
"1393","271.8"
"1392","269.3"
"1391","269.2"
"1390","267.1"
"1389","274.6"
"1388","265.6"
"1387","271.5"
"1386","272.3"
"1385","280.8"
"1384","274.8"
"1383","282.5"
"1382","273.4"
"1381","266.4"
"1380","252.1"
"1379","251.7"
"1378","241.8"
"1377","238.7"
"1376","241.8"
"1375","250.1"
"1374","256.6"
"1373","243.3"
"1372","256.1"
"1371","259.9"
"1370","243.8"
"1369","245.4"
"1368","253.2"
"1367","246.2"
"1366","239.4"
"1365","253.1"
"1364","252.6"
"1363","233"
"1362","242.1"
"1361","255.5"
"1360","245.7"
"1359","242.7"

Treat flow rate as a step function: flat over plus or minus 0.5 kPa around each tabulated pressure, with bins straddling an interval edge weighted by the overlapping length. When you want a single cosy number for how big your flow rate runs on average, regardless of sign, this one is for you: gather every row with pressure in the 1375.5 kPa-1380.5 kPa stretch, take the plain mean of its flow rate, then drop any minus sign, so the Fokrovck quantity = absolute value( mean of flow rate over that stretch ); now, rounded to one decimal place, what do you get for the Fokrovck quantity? 245.2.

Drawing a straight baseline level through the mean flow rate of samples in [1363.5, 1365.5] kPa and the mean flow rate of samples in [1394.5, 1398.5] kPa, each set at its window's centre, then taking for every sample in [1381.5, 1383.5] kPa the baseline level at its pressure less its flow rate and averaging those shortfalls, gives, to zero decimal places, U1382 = -14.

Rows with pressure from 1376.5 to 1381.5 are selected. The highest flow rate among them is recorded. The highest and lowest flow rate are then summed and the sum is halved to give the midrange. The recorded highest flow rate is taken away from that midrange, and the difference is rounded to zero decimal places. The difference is -14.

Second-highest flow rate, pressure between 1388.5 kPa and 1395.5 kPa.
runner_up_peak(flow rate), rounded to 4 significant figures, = 274.6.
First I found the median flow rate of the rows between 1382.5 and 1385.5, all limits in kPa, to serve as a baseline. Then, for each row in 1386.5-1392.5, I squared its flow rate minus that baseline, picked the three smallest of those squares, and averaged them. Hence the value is 86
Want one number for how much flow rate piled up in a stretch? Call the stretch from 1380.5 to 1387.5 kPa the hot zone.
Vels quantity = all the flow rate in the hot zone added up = 1922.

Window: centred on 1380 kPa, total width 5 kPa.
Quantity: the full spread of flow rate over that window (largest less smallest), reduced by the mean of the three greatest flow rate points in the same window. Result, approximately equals -232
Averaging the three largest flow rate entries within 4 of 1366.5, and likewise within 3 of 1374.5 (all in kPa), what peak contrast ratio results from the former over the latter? 0.99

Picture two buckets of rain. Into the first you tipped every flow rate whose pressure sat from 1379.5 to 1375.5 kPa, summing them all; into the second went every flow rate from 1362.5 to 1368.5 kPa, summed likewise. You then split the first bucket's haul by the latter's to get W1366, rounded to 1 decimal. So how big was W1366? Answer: 0.7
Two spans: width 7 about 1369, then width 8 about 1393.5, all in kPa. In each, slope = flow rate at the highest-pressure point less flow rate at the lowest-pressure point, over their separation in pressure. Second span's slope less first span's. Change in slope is -2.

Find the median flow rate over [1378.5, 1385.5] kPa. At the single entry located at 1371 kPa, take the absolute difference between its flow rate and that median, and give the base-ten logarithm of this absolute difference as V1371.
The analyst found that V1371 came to 1.13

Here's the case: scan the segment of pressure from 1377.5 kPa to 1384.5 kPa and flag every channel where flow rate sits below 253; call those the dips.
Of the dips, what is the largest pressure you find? 1380 kPa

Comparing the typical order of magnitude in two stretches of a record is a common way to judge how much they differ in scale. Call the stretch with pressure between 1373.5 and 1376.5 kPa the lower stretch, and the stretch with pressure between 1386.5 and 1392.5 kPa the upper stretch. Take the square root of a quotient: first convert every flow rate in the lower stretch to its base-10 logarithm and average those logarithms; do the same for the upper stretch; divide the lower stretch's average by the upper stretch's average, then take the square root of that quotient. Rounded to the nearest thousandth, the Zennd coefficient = 0.993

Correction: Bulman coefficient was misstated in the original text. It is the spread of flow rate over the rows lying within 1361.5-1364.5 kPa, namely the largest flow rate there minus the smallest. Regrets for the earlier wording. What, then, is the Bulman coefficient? 20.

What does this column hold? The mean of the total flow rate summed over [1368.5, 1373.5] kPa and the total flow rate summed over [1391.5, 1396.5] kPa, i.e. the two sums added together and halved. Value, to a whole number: 1303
